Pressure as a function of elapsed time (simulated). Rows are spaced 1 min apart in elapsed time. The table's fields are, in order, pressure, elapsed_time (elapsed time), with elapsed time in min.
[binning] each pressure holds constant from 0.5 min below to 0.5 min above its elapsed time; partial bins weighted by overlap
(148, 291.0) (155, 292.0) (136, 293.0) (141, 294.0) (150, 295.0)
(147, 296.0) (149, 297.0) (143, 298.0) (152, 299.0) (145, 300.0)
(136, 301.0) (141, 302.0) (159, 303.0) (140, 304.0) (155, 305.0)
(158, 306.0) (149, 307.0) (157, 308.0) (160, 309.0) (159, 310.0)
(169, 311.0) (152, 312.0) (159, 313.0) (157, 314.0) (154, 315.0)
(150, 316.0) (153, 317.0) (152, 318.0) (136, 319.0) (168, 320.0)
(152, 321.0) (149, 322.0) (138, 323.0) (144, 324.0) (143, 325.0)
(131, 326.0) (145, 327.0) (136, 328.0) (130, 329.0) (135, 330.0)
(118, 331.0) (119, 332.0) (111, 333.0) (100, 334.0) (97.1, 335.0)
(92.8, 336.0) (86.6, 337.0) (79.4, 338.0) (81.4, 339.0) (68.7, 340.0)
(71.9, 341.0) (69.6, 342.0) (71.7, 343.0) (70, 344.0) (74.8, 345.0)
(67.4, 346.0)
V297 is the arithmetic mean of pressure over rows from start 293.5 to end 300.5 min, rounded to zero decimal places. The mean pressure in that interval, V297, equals 147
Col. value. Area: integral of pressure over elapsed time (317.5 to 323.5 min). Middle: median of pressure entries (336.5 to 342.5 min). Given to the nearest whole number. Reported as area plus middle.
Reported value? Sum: 971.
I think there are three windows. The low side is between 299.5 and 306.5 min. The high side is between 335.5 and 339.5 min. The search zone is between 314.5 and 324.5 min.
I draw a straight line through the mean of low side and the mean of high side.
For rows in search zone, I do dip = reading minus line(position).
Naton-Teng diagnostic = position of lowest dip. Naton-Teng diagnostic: 319.0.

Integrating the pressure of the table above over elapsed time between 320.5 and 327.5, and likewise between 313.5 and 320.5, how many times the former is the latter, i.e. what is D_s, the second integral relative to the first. 1.07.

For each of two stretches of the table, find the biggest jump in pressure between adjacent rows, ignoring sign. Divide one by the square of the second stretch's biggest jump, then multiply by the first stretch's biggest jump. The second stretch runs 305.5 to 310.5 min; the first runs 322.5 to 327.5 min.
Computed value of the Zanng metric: 0.173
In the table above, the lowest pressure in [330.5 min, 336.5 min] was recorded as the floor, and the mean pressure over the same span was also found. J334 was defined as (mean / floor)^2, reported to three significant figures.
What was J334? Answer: 1.31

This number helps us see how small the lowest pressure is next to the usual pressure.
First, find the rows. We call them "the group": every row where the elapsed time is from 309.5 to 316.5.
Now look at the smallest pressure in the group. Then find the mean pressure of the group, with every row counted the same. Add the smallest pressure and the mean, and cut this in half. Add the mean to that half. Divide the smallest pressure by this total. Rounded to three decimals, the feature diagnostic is 0.483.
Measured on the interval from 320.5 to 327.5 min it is 0.467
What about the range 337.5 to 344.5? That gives 0.476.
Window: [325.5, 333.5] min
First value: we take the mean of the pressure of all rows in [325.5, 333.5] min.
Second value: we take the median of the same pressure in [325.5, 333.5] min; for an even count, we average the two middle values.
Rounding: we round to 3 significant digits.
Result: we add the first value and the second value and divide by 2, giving 129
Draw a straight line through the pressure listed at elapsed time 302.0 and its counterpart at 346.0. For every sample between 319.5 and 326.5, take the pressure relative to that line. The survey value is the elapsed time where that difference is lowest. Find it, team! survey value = 326.0 min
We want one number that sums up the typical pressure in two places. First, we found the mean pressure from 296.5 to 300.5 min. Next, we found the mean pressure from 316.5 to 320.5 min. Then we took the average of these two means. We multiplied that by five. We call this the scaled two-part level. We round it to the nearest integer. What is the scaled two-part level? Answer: 749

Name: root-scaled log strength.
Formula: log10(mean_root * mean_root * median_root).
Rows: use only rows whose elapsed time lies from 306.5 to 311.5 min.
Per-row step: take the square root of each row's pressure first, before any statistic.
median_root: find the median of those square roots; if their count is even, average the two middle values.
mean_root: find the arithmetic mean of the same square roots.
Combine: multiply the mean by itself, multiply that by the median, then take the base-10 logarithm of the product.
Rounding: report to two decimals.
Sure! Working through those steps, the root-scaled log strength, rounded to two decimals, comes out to 3.30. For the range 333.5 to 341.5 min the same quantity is 2.89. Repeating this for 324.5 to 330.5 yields 3.20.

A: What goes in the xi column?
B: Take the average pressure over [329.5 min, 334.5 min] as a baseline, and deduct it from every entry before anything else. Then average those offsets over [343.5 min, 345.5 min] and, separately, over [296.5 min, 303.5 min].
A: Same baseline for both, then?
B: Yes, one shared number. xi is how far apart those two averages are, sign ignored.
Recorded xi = 74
